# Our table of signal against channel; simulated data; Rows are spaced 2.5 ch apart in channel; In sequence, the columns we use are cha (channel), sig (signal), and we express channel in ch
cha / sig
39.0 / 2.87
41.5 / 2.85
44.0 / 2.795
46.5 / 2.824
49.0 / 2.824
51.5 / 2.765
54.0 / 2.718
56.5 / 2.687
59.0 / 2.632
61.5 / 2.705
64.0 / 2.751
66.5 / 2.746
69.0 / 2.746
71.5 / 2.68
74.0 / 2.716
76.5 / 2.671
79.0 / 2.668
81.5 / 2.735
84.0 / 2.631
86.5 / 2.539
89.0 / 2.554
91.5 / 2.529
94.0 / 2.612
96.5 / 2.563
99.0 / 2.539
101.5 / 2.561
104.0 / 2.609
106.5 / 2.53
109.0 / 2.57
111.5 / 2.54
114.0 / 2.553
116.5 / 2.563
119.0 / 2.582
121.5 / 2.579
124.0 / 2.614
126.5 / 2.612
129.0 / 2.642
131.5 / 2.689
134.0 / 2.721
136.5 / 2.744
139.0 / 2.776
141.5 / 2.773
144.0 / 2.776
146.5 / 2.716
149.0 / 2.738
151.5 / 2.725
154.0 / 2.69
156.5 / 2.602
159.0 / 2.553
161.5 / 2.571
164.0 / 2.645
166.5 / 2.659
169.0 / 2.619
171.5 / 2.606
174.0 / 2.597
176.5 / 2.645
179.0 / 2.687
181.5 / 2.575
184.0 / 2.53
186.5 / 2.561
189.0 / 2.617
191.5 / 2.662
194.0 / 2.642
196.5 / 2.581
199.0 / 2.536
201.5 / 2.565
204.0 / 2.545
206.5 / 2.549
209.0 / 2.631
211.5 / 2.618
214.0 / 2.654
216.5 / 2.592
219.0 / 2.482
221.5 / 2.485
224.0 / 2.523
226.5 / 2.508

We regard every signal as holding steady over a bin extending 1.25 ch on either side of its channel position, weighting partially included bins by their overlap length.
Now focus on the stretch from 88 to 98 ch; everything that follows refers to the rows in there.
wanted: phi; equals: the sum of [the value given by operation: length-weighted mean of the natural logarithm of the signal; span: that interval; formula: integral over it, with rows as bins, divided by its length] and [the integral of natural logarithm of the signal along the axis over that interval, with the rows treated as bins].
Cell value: 10.4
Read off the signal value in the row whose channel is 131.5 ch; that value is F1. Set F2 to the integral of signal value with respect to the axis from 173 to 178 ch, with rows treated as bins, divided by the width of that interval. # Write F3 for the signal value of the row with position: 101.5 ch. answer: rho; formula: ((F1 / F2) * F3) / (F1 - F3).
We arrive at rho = 20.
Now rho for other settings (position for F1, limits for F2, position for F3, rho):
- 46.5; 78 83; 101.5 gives 10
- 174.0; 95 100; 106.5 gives 38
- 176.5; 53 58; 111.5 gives 24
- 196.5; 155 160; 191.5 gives -33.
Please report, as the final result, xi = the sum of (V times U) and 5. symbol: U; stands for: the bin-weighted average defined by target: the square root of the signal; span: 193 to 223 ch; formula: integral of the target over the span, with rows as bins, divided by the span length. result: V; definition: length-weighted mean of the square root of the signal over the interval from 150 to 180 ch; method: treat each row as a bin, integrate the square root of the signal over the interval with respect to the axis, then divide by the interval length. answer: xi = 7.60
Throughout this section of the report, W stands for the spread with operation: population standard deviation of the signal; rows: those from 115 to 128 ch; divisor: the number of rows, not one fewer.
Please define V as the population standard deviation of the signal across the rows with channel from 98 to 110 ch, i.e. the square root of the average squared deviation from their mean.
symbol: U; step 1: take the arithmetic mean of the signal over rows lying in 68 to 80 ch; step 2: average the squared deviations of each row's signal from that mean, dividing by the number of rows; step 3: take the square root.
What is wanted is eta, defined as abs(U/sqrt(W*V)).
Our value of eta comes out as 1.29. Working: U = 0.030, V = 0.028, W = 0.020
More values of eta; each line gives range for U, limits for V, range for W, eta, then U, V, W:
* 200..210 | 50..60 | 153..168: 0.71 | 0.035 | 0.048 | 0.049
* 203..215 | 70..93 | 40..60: 0.61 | 0.044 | 0.073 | 0.072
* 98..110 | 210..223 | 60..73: 0.62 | 0.028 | 0.070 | 0.028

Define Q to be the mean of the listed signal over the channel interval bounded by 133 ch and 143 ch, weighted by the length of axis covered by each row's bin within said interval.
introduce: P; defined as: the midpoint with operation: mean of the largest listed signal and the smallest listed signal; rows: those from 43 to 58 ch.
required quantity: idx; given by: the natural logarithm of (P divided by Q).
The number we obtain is 0.00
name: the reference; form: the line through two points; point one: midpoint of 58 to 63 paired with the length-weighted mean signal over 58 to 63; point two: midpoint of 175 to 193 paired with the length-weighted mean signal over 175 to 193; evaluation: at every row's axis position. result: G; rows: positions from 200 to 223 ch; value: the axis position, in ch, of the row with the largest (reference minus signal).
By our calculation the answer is 219.0 ch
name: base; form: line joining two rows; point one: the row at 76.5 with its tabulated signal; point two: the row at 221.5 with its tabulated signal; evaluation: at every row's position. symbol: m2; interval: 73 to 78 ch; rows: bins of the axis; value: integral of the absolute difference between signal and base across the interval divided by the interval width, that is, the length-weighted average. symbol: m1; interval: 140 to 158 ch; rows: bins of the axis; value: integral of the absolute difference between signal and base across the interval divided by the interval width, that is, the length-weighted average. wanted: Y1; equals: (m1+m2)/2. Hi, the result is 0.078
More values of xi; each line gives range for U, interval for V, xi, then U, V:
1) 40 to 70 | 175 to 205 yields 7.67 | 1.660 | 1.61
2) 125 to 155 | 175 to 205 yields 7.66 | 1.648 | 1.61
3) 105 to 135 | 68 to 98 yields 7.62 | 1.612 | 1.62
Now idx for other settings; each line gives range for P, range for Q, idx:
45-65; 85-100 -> 0.06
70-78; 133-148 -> -0.02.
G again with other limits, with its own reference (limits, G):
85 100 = 91.5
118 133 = 121.5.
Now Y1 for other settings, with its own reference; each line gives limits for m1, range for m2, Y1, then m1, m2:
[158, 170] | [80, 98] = 0.068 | 0.056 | 0.080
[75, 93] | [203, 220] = 0.075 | 0.063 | 0.087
